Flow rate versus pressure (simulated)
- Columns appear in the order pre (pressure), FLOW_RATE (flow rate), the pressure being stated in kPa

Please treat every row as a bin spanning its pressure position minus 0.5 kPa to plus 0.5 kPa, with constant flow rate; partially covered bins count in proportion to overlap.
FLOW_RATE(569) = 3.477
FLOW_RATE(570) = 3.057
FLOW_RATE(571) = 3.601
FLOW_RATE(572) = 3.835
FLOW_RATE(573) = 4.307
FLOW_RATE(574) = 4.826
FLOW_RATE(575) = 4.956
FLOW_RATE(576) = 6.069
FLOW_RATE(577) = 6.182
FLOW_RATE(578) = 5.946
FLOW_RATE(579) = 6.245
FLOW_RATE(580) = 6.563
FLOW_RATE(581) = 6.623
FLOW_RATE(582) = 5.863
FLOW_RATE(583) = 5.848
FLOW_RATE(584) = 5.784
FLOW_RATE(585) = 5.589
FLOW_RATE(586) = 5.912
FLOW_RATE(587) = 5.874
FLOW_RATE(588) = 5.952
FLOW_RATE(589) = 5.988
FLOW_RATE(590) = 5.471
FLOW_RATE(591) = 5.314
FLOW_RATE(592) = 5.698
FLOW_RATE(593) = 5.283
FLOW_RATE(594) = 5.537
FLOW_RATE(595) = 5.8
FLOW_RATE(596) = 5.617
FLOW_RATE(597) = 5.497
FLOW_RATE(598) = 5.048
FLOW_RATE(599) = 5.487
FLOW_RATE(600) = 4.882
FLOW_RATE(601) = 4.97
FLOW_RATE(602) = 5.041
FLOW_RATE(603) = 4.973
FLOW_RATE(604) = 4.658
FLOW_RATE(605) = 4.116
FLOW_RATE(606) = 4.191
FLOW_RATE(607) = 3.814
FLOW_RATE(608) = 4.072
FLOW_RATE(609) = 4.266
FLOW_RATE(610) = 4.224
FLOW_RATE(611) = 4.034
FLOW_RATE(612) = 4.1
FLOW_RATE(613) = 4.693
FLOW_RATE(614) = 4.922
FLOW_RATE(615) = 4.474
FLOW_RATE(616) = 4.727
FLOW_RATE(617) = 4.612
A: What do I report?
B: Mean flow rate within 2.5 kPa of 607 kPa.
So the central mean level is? 4.09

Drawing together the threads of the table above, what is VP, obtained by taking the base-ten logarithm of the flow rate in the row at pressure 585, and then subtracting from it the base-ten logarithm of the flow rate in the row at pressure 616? 0.07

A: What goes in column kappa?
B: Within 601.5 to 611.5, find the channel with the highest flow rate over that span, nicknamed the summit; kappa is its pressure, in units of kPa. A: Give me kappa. 602 kPa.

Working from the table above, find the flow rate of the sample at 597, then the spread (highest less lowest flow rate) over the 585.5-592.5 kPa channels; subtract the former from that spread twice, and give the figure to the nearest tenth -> -10.3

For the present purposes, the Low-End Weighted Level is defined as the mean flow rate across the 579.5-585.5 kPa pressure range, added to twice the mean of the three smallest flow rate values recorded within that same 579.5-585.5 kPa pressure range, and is 17.5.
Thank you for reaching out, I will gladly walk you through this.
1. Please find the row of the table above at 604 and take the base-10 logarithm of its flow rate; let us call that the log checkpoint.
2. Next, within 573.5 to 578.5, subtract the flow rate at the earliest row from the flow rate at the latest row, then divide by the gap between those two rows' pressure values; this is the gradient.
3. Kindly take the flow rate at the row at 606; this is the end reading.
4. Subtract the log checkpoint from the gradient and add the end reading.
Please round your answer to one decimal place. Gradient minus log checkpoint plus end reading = 3.8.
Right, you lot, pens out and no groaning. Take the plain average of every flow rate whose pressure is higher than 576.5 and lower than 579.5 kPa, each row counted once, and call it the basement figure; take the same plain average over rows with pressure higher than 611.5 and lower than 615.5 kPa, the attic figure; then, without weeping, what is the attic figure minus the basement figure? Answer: -1.6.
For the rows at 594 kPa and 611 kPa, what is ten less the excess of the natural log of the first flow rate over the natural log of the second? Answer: 9.7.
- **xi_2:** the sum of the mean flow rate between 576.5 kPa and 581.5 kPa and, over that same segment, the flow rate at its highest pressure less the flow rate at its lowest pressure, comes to 6.8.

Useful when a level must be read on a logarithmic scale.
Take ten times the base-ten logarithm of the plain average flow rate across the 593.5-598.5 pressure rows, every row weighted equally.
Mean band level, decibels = 7.4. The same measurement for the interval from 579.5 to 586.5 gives 7.8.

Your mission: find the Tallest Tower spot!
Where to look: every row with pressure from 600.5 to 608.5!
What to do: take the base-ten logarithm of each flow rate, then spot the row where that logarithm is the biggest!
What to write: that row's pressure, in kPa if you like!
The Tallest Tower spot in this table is 602 kPa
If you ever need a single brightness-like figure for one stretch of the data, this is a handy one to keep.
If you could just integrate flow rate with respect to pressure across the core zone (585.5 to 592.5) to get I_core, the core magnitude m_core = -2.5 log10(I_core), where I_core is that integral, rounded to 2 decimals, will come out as -4.01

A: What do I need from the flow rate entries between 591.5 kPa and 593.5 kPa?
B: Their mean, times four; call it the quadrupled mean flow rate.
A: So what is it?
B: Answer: 22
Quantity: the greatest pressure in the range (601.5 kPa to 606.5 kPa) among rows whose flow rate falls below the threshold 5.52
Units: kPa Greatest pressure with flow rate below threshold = 606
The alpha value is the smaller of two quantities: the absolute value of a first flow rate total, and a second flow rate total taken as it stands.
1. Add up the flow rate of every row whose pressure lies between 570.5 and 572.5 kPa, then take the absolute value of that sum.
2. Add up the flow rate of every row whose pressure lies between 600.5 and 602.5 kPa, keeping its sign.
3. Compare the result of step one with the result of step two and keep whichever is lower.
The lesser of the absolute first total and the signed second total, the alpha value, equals 7.4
